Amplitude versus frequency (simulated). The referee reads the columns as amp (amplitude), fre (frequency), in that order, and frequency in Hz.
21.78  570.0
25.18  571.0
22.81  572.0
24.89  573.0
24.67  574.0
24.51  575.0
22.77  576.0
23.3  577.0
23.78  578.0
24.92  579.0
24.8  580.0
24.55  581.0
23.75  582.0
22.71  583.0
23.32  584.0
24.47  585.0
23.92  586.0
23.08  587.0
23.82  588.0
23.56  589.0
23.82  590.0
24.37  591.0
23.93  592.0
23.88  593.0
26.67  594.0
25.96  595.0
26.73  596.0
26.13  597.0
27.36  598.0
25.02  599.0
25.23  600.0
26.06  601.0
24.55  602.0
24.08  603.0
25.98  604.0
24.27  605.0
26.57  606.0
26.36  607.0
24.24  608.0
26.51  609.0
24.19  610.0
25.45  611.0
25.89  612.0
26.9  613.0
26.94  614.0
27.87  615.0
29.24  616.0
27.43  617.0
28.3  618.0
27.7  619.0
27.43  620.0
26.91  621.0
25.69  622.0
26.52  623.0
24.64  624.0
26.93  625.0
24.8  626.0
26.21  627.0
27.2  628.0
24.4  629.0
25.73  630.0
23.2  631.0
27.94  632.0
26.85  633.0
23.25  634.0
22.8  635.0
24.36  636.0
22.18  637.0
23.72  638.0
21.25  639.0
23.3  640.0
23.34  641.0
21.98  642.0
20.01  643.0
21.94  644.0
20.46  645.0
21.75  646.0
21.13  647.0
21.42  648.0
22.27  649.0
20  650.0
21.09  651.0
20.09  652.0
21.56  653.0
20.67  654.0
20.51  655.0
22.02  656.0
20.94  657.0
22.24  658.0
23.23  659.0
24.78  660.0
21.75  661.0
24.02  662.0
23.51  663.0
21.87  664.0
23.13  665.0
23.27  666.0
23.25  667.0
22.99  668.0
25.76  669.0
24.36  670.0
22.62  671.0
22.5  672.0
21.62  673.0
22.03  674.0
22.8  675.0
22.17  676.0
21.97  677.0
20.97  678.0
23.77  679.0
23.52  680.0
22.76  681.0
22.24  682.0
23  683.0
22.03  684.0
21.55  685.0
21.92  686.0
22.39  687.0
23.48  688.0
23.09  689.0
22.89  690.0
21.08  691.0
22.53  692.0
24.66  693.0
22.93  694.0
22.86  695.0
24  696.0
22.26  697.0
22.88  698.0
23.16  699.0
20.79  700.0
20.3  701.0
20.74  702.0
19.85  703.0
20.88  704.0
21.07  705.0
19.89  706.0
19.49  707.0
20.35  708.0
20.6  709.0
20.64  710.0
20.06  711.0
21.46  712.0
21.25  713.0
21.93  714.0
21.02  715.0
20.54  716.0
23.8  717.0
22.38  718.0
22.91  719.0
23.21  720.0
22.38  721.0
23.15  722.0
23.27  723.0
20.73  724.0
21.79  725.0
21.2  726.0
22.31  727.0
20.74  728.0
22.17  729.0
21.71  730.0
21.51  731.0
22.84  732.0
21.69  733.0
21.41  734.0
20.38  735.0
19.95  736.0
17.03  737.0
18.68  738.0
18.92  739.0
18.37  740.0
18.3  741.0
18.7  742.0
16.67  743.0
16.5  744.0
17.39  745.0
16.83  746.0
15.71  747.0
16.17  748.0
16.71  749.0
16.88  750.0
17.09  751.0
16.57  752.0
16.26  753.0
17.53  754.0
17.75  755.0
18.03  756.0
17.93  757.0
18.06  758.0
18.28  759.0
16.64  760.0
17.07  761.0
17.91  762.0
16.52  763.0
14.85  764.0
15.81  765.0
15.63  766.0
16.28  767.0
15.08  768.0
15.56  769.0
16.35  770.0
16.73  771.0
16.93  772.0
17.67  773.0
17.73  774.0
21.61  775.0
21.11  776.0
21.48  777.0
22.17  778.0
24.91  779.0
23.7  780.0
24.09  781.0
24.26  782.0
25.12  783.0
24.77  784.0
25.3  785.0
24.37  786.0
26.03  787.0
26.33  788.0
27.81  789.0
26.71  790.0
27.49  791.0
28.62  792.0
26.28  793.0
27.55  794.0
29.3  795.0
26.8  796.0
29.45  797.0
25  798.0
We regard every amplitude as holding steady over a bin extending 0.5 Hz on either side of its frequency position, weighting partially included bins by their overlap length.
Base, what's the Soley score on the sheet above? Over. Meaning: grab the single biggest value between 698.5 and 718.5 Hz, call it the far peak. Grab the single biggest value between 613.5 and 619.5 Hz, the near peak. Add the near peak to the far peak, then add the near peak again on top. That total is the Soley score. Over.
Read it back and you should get 82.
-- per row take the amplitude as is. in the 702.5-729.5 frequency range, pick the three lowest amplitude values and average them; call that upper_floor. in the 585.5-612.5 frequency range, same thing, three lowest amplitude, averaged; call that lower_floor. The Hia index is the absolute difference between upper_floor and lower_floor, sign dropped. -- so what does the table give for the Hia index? 3.7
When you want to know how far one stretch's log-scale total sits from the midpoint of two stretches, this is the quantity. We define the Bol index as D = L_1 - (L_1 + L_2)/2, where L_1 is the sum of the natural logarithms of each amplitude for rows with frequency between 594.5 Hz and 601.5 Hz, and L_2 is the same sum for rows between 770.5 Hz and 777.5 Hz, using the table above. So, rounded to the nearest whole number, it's 1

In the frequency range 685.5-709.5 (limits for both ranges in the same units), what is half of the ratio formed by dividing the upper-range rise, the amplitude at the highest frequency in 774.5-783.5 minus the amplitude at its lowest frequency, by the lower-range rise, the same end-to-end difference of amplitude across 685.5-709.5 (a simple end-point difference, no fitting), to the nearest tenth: -1.3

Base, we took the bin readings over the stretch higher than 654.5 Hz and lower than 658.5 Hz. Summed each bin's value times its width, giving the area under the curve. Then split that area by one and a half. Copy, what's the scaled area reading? 57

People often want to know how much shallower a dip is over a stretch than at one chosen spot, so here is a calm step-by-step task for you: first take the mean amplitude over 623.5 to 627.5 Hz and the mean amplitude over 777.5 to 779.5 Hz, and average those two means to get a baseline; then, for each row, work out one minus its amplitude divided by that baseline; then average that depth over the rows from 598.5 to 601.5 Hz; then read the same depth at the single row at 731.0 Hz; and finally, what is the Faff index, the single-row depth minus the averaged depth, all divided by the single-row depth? 1.3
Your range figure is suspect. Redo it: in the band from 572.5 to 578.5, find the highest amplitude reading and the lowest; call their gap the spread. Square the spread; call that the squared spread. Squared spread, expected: 4.5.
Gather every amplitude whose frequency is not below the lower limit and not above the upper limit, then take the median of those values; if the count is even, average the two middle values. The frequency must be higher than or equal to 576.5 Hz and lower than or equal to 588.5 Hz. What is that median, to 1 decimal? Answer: 23.8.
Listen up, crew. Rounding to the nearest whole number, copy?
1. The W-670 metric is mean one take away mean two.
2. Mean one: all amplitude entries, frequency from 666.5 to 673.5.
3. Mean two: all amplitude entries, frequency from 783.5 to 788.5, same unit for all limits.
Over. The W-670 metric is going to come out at -2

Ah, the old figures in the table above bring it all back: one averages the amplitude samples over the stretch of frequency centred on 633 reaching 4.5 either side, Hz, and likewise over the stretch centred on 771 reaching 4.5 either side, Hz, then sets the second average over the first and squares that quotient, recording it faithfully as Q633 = 0.49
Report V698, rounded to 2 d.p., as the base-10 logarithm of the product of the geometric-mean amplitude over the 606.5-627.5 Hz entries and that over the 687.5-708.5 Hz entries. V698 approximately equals 2.76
